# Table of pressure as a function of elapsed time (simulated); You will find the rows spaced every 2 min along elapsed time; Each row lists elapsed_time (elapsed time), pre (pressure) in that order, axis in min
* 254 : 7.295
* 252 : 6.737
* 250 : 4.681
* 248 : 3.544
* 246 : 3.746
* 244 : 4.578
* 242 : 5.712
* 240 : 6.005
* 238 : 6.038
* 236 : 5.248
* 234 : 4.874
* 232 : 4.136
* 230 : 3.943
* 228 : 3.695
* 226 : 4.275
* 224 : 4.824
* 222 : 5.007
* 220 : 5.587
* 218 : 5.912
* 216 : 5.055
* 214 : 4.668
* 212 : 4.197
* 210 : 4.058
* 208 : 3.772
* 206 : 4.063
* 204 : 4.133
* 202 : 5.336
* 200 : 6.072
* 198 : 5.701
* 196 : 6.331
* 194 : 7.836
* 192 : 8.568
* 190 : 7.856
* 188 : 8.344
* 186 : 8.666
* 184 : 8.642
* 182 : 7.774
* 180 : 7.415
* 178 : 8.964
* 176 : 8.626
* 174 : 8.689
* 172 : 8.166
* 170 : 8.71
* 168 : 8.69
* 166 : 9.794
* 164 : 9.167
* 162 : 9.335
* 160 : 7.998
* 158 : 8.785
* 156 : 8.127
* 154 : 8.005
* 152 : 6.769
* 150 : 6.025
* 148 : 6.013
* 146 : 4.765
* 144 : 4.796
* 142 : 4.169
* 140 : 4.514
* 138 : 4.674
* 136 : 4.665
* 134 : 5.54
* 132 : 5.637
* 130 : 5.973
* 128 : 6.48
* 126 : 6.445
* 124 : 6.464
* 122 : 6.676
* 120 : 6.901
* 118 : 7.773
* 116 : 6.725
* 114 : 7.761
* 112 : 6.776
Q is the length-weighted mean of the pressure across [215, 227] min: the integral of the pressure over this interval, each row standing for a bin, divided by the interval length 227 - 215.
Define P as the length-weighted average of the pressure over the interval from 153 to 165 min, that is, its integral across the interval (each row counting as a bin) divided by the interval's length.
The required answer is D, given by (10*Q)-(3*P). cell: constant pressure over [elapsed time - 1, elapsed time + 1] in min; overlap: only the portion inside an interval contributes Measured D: 25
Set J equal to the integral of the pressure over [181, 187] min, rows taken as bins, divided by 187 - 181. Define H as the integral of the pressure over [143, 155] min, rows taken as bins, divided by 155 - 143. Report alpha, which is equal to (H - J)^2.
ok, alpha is 5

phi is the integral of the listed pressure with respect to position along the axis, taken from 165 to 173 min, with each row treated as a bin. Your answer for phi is 71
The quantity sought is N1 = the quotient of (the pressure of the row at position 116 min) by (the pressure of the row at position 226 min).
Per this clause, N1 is 1.57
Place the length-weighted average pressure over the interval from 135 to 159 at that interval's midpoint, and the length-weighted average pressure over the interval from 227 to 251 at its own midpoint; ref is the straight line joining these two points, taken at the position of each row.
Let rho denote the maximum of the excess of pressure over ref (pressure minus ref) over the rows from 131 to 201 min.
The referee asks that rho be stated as 4.1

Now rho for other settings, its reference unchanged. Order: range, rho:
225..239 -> 1.3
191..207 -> 3.2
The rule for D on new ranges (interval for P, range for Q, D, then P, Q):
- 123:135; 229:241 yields 32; 6.1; 5.0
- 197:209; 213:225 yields 37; 4.8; 5.2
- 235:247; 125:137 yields 42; 5.2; 5.8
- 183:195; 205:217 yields 18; 8.3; 4.3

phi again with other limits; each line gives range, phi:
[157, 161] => 34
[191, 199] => 57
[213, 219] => 31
